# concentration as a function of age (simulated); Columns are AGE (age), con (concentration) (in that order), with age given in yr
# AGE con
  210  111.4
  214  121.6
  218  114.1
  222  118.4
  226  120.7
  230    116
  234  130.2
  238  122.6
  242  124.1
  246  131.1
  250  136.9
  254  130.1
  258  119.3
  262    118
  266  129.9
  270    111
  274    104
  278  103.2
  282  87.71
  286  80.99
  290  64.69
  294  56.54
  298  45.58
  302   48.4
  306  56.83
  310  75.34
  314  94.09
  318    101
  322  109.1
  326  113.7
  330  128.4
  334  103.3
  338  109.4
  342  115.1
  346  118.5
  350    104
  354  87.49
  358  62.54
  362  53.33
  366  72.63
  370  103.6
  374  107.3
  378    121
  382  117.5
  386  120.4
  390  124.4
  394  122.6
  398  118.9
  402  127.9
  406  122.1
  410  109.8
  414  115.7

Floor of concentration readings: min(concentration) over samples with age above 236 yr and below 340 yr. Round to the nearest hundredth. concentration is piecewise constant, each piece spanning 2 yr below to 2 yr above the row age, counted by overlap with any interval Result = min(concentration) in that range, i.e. 45.58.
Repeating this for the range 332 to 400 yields 53.33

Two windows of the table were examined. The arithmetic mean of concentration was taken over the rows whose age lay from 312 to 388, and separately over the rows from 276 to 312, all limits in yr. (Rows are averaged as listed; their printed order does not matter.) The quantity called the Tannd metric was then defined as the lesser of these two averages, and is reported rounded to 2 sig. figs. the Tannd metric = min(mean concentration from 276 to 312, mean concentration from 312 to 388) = 69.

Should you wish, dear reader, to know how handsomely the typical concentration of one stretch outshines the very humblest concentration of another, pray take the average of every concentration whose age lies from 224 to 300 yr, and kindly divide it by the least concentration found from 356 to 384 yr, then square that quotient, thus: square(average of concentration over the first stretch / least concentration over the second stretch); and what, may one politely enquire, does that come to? 4.0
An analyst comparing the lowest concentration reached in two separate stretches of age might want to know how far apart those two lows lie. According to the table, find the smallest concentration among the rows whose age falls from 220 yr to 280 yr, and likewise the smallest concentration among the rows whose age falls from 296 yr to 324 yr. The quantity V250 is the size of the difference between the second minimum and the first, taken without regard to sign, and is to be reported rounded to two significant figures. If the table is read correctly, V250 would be 58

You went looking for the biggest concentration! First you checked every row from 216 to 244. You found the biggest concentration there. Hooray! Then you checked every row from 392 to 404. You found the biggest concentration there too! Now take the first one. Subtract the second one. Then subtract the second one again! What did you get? -126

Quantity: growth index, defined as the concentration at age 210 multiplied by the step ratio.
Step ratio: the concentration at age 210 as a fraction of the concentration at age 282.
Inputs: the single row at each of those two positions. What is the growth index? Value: 141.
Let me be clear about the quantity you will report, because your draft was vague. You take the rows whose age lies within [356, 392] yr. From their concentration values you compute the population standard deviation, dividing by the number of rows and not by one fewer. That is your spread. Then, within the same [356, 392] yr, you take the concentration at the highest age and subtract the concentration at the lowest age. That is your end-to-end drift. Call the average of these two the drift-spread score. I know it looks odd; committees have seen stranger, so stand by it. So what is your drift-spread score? 44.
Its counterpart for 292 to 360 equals 16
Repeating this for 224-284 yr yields -10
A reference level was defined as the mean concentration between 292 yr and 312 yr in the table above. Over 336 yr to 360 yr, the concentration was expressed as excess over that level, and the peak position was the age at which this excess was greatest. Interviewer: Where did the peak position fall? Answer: 346 yr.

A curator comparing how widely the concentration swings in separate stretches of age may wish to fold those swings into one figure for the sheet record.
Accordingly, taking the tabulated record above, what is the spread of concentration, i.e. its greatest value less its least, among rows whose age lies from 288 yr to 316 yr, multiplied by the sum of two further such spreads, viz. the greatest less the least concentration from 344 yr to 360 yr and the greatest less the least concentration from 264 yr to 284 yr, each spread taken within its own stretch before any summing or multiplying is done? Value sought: 4761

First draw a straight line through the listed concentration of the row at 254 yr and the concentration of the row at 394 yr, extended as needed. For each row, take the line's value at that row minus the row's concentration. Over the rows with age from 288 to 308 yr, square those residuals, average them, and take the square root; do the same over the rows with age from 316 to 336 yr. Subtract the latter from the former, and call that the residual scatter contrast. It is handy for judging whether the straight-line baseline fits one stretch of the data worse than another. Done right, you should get 56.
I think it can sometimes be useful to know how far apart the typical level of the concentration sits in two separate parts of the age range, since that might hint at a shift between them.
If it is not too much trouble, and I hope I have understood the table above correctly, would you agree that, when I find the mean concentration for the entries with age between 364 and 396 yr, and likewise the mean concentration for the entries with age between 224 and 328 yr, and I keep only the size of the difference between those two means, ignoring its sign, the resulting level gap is 10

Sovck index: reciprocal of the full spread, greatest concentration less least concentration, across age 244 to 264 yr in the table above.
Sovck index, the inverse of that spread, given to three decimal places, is 0.053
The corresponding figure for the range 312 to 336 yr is 0.029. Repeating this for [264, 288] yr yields 0.020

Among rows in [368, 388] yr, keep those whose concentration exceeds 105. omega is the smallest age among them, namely 374 yr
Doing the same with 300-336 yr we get 322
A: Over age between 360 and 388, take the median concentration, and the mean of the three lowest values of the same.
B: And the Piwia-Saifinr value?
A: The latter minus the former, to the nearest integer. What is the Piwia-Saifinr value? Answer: -31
